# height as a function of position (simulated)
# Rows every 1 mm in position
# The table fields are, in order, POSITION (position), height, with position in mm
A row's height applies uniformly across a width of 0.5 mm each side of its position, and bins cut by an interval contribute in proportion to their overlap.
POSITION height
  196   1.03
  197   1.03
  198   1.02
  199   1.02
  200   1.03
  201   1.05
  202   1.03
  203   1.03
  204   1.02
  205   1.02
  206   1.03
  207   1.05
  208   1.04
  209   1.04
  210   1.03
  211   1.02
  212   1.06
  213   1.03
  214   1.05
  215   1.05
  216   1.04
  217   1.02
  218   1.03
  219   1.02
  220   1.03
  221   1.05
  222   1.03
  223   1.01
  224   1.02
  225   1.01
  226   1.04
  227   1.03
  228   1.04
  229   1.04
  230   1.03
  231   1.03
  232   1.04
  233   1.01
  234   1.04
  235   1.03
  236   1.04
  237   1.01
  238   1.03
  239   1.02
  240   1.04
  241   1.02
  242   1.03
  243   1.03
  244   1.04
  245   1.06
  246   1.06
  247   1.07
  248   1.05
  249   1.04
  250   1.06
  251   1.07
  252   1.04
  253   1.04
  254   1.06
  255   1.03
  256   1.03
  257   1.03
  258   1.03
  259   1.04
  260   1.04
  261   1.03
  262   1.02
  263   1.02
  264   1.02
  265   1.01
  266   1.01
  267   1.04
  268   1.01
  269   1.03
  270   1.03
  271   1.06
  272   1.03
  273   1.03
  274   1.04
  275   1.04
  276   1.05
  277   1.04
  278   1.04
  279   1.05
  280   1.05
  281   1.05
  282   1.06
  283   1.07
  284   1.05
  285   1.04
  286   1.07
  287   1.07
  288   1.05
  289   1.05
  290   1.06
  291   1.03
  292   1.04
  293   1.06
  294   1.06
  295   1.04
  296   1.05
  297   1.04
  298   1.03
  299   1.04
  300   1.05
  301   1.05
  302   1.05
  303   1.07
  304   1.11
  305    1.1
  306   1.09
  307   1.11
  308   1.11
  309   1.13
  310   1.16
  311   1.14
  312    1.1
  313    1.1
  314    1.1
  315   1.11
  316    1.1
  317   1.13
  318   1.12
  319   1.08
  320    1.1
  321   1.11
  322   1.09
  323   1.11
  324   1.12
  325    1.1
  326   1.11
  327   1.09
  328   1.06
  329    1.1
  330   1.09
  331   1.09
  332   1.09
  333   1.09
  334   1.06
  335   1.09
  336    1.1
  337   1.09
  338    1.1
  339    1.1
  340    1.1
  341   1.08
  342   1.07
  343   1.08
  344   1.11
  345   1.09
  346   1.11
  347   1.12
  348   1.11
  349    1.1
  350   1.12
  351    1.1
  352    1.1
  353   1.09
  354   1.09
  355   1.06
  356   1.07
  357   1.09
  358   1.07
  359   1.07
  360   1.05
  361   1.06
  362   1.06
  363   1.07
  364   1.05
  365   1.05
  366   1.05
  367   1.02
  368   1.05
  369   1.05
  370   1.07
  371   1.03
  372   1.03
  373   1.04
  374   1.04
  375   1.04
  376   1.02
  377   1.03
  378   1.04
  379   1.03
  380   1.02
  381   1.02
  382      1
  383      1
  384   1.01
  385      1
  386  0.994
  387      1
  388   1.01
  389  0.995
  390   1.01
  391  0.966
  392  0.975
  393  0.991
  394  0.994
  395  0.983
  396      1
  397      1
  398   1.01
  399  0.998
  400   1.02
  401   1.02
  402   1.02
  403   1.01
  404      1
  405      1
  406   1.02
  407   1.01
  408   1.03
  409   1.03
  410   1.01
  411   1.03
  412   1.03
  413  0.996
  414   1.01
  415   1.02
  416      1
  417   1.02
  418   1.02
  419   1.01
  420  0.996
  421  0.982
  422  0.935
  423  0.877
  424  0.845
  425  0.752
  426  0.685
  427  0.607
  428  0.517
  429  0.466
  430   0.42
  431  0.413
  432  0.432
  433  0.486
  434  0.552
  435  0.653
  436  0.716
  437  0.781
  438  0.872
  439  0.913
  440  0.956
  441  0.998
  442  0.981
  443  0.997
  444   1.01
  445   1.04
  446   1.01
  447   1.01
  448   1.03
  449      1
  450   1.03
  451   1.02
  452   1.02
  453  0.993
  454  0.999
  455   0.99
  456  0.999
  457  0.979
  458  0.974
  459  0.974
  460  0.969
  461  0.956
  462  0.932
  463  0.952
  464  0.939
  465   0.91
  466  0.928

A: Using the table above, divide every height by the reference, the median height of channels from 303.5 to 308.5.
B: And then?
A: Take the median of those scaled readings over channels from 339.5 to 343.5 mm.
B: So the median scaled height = 0.97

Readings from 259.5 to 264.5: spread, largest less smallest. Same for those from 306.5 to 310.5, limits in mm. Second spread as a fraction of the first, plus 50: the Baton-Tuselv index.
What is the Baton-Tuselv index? 52.5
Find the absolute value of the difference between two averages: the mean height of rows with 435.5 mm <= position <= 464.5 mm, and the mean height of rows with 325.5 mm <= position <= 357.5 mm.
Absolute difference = 0.13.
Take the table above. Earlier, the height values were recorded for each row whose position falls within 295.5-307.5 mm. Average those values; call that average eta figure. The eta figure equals 1.07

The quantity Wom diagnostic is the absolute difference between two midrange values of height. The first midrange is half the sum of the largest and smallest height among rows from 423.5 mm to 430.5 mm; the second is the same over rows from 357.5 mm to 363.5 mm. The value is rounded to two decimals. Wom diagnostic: 0.43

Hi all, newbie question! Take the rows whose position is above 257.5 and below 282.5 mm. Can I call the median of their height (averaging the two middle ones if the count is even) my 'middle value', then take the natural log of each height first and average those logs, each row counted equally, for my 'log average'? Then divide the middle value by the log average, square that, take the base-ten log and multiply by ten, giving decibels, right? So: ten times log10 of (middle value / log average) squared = 30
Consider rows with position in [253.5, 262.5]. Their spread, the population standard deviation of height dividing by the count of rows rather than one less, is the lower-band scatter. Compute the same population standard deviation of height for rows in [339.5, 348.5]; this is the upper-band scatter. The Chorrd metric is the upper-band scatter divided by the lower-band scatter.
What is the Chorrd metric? 1.5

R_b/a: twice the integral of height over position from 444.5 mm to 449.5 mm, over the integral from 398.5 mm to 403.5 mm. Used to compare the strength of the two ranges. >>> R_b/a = 2.01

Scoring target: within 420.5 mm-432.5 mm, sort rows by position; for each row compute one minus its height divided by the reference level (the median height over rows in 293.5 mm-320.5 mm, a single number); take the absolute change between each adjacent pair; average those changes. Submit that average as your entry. 0.0486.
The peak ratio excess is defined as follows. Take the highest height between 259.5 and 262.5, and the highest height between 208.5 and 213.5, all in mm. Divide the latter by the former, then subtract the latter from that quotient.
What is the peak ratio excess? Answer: -0.04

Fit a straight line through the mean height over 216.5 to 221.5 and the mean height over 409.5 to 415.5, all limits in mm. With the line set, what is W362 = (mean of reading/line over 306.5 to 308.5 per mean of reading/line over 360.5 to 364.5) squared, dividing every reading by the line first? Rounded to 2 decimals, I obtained 1.09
